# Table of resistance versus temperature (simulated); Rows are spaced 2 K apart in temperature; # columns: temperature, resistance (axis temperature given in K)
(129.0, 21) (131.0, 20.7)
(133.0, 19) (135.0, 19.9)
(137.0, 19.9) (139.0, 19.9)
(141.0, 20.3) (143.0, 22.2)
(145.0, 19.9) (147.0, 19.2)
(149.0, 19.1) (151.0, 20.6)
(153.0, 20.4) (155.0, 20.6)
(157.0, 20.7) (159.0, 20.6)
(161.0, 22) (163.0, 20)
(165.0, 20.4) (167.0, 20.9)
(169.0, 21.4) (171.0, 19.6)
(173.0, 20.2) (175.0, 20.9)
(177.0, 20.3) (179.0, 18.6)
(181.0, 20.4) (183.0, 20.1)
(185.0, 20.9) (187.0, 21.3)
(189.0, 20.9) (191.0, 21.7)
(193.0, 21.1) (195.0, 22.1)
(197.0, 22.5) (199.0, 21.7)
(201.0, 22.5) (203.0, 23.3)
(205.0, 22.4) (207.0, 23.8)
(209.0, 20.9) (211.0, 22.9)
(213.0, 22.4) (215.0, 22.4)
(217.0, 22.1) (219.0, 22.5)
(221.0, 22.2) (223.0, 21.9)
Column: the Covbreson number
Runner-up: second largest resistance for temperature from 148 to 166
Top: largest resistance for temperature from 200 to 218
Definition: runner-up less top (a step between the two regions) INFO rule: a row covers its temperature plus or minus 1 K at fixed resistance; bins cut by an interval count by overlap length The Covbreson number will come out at -3.1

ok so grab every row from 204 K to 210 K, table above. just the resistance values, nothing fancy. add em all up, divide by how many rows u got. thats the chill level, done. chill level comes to 22.37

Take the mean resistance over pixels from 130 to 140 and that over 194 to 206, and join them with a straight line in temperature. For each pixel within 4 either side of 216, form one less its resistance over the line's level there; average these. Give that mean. 0.030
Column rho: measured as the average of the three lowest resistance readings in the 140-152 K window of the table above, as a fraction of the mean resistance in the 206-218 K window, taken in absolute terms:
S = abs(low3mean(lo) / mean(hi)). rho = 0.87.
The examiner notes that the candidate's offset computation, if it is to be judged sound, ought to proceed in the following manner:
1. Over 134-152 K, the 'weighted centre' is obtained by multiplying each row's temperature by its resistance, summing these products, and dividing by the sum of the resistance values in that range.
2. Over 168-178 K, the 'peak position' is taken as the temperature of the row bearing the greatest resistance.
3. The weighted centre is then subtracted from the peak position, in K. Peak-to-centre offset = 26.0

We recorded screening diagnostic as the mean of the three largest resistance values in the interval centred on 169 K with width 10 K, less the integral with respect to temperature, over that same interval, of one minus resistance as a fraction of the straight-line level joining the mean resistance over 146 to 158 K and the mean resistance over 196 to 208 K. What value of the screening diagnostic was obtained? 20.7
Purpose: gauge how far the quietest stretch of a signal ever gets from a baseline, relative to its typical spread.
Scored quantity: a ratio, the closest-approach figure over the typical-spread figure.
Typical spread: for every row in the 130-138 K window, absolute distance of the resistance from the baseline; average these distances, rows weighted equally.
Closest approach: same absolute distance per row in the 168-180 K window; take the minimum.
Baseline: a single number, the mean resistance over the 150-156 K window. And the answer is 0.31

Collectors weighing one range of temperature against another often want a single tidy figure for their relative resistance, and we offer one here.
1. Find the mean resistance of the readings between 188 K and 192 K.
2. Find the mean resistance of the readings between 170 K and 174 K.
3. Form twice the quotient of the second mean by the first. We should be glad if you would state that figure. 1.87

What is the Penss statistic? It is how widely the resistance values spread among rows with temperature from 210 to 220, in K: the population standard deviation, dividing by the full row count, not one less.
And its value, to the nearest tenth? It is 0.3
